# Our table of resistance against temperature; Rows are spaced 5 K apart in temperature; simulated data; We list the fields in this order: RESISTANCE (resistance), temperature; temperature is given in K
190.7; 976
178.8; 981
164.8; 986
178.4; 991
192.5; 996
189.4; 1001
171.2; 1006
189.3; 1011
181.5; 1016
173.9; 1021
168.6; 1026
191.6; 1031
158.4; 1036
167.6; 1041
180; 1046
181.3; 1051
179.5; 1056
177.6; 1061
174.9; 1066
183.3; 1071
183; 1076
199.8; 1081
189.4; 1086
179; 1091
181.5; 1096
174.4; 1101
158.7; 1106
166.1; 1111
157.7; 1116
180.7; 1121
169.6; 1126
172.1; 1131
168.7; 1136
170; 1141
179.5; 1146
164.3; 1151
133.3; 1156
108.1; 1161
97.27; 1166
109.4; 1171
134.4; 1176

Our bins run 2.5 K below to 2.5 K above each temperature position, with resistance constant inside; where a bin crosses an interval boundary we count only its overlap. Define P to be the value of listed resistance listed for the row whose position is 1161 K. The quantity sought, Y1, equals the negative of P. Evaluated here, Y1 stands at -108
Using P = 108.1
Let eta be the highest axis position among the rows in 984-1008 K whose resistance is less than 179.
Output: 1006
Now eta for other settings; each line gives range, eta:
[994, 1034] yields 1026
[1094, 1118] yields 1116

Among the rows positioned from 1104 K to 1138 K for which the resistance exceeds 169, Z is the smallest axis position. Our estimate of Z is 1121 K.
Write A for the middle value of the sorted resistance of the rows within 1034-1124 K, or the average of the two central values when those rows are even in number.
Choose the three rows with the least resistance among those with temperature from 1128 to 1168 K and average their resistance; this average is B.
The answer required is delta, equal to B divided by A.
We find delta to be 0.6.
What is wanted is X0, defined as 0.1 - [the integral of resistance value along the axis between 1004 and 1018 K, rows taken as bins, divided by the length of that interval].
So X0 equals -181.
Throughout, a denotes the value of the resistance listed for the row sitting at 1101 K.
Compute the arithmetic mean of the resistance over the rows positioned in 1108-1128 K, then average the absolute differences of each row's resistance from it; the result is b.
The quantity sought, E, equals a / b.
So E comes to 26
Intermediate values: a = 174.4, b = 6.6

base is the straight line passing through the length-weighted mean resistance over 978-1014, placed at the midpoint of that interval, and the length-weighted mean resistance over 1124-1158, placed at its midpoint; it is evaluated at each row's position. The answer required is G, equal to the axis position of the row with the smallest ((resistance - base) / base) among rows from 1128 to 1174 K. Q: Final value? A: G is 1166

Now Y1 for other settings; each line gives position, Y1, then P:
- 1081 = -200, 199.8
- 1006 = -171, 171.2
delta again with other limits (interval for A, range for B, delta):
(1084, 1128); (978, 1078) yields 0.9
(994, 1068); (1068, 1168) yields 0.6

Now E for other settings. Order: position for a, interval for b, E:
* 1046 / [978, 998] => 26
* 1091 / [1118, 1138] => 45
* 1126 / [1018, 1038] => 18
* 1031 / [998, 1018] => 29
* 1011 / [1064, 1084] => 26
